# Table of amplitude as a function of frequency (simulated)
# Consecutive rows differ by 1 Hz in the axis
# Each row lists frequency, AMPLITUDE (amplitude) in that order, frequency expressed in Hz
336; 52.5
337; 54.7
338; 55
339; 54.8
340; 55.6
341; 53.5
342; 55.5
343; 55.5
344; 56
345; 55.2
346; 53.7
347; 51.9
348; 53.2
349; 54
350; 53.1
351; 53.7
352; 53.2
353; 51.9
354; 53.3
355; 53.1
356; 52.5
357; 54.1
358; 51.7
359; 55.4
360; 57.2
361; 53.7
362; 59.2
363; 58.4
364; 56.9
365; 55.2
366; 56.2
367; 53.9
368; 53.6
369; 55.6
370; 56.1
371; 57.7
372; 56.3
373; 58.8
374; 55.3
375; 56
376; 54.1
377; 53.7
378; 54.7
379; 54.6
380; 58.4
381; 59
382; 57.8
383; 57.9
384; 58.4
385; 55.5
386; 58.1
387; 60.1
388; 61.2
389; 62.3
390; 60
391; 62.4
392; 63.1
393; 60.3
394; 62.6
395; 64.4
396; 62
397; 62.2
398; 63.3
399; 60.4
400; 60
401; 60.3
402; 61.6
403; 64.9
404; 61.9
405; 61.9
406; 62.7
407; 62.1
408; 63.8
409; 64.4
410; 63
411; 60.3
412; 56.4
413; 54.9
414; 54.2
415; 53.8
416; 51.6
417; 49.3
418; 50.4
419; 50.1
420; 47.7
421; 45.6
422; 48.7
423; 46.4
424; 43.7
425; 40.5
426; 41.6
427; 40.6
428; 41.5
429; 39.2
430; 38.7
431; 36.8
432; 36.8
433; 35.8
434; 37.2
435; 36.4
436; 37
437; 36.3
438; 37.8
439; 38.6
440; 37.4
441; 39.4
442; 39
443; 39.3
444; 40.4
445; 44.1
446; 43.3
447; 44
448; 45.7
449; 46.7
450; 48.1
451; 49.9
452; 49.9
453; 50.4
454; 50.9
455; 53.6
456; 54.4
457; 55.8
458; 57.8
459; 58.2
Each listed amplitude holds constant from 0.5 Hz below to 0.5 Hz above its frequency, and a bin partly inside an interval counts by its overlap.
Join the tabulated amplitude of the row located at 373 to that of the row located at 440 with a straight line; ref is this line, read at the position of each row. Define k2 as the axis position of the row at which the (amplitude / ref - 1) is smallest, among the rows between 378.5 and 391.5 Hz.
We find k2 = 379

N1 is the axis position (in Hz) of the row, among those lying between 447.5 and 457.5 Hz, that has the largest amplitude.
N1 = 457 Hz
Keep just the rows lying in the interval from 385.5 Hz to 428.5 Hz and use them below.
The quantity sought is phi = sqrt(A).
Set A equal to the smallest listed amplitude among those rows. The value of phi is 6.36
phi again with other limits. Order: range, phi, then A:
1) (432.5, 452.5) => 5.98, 35.8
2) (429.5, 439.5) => 5.98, 35.8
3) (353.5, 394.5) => 7.19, 51.7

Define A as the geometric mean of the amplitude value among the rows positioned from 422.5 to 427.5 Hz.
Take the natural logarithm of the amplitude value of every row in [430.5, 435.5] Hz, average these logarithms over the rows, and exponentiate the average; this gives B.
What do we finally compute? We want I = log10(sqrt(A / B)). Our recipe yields 0.03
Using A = 43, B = 37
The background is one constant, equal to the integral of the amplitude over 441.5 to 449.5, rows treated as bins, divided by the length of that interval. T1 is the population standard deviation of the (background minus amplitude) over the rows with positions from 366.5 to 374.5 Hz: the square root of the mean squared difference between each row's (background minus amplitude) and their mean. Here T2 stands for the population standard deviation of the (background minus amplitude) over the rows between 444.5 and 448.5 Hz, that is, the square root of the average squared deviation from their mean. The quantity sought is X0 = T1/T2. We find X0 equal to 1.9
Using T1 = 1.6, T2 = 0.9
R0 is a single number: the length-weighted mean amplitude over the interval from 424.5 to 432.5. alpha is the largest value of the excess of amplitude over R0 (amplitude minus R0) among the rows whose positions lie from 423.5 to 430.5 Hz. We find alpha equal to 4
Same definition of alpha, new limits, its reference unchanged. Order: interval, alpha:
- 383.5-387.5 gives 21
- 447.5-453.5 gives 11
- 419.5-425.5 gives 9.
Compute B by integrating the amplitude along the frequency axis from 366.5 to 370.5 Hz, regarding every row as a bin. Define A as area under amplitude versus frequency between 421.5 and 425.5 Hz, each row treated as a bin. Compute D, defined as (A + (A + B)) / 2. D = 289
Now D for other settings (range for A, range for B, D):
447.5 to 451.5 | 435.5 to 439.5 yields 265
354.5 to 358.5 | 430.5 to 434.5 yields 285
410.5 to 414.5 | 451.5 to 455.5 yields 328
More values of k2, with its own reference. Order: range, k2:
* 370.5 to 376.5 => 376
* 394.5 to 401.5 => 400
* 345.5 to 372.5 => 347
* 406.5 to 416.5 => 416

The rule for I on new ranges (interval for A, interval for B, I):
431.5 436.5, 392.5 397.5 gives -0.12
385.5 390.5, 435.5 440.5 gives 0.10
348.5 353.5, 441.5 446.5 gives 0.06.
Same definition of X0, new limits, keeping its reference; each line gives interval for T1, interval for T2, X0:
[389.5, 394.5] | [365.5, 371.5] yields 0.9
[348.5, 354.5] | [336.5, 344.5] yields 0.9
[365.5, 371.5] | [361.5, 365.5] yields 0.9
